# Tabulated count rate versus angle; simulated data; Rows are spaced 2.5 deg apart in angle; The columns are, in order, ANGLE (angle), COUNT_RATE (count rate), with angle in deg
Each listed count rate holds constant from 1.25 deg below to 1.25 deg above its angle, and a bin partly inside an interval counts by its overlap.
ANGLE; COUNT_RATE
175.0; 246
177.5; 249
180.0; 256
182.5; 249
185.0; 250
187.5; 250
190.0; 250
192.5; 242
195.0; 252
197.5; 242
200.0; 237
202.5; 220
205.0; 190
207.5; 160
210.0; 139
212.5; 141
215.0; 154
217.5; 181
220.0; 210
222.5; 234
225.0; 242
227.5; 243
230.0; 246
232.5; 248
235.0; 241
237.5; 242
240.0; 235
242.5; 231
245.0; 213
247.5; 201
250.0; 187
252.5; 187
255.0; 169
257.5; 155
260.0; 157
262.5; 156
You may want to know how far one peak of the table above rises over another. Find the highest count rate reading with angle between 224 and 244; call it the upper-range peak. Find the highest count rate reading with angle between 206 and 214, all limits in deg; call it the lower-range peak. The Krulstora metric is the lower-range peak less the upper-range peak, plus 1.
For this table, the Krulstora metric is -87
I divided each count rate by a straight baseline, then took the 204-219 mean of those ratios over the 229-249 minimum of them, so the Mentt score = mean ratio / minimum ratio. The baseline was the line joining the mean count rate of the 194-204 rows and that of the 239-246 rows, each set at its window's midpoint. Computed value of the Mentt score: 0.77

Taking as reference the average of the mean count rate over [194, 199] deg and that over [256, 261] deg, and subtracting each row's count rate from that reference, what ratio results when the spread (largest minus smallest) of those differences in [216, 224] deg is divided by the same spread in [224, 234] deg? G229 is 8.8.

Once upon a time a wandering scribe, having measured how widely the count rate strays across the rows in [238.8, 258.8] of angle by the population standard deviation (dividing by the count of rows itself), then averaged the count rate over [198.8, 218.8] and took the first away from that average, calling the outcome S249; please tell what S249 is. 151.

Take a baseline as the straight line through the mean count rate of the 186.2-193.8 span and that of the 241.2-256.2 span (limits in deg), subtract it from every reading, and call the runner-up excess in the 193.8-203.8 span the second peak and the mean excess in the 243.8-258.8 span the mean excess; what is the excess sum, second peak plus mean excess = -10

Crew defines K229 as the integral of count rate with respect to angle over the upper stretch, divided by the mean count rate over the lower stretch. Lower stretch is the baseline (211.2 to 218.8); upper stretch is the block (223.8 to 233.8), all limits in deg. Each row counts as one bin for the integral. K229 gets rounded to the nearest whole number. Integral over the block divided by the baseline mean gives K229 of 15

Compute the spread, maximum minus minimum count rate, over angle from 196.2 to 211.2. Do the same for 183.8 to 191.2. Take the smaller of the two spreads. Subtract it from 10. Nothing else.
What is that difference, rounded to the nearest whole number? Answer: 10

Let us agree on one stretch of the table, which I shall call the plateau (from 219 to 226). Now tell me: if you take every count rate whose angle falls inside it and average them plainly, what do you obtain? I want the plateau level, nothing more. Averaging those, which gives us 229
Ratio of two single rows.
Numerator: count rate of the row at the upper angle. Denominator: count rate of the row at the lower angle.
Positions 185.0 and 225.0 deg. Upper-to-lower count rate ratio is 0.97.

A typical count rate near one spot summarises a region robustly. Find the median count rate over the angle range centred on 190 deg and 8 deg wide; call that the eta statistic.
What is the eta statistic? 250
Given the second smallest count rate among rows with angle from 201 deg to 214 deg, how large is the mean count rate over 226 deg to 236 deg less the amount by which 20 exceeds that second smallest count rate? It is 366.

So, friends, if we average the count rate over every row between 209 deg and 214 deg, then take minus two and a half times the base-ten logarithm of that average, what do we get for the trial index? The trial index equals -5.37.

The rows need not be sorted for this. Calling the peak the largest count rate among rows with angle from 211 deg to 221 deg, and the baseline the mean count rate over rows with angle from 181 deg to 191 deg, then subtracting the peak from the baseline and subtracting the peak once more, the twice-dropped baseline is -170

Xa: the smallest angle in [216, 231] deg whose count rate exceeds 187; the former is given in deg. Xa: 220.0 deg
